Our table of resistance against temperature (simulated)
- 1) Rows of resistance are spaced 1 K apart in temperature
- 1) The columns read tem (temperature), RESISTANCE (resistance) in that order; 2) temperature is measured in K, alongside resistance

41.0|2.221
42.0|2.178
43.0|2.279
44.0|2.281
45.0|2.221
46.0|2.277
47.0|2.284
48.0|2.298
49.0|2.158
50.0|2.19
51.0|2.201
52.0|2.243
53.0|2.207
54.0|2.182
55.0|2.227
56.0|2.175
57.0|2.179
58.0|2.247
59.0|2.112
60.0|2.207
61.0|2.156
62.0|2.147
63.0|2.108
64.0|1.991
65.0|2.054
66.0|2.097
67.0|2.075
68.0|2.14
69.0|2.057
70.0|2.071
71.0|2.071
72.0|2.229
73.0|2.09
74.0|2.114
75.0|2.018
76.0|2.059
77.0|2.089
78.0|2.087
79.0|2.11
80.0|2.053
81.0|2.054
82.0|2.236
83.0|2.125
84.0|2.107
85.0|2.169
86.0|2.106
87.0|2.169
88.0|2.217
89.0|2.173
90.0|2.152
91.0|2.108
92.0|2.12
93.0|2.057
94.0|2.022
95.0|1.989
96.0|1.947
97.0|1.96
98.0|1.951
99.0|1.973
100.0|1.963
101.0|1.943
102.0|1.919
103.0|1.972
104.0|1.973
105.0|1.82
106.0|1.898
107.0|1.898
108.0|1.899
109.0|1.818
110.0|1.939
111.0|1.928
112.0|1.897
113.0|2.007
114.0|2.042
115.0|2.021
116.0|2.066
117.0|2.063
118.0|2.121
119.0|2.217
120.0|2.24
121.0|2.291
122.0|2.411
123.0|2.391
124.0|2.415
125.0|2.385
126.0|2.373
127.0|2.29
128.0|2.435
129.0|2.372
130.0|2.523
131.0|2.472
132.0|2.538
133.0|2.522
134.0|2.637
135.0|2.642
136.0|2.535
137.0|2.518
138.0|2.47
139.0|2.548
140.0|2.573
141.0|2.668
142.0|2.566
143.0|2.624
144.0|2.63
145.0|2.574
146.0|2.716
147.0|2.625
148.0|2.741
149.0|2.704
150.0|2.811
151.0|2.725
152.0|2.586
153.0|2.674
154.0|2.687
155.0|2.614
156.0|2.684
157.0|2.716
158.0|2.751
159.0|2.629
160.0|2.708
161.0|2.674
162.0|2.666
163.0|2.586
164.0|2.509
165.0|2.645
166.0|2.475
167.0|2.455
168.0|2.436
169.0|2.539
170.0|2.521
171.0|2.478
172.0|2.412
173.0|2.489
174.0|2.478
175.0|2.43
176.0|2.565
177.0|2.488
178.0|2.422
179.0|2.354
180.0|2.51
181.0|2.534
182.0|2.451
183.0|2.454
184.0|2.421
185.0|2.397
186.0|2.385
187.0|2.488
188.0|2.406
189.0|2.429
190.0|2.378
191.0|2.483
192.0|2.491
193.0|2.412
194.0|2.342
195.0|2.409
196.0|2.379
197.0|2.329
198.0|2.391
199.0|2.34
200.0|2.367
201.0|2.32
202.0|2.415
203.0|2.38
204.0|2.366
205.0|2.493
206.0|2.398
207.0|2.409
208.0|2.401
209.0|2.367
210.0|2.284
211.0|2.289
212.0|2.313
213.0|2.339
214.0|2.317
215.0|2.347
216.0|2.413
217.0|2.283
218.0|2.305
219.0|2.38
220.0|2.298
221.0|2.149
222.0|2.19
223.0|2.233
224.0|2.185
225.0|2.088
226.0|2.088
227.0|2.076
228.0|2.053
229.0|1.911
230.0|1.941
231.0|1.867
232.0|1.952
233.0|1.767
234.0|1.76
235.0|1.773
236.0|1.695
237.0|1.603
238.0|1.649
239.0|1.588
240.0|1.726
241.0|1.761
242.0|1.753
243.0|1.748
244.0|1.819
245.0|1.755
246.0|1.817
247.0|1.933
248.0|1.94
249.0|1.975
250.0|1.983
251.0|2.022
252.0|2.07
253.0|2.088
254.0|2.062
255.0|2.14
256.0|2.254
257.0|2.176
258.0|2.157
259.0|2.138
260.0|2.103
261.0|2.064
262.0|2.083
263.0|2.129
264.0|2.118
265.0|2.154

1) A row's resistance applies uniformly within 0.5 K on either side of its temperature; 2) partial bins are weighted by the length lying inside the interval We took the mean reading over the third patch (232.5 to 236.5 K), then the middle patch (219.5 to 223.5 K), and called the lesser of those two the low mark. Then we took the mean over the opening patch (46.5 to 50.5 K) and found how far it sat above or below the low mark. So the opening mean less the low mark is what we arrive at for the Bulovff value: 0.48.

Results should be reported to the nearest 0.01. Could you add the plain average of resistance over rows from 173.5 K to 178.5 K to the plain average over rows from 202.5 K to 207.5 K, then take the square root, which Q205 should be 2.21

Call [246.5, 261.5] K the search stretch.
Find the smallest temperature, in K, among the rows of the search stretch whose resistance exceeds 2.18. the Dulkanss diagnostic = 256.0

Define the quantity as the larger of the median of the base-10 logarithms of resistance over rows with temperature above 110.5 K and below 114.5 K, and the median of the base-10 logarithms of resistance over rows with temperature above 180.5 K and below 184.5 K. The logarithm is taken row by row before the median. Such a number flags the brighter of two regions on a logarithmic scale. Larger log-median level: 0.390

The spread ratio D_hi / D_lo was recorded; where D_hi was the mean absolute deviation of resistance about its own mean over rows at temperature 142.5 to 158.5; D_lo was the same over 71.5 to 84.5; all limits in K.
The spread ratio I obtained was 1.2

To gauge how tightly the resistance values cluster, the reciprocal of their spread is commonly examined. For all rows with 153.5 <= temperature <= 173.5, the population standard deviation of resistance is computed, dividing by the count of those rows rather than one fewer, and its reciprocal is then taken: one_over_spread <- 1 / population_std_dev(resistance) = 10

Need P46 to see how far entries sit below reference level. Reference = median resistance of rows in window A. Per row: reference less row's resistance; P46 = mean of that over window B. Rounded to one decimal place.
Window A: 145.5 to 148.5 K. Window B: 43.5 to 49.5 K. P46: 0.5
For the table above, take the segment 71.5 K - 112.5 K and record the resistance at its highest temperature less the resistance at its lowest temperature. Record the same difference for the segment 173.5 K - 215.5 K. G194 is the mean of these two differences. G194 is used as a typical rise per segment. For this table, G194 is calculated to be -0.23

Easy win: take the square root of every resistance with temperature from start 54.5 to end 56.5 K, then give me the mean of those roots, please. 1.48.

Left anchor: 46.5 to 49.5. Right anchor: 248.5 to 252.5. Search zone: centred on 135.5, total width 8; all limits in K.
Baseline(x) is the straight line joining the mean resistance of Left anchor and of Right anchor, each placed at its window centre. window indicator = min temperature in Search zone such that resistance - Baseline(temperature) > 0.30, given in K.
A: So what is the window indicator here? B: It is 132.0 K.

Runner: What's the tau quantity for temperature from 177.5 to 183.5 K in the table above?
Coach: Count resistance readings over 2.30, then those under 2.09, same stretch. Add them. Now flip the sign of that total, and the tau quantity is -6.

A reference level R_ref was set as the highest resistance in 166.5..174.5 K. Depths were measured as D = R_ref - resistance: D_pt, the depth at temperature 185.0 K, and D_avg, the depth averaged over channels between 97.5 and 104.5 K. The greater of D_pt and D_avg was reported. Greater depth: 0.58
